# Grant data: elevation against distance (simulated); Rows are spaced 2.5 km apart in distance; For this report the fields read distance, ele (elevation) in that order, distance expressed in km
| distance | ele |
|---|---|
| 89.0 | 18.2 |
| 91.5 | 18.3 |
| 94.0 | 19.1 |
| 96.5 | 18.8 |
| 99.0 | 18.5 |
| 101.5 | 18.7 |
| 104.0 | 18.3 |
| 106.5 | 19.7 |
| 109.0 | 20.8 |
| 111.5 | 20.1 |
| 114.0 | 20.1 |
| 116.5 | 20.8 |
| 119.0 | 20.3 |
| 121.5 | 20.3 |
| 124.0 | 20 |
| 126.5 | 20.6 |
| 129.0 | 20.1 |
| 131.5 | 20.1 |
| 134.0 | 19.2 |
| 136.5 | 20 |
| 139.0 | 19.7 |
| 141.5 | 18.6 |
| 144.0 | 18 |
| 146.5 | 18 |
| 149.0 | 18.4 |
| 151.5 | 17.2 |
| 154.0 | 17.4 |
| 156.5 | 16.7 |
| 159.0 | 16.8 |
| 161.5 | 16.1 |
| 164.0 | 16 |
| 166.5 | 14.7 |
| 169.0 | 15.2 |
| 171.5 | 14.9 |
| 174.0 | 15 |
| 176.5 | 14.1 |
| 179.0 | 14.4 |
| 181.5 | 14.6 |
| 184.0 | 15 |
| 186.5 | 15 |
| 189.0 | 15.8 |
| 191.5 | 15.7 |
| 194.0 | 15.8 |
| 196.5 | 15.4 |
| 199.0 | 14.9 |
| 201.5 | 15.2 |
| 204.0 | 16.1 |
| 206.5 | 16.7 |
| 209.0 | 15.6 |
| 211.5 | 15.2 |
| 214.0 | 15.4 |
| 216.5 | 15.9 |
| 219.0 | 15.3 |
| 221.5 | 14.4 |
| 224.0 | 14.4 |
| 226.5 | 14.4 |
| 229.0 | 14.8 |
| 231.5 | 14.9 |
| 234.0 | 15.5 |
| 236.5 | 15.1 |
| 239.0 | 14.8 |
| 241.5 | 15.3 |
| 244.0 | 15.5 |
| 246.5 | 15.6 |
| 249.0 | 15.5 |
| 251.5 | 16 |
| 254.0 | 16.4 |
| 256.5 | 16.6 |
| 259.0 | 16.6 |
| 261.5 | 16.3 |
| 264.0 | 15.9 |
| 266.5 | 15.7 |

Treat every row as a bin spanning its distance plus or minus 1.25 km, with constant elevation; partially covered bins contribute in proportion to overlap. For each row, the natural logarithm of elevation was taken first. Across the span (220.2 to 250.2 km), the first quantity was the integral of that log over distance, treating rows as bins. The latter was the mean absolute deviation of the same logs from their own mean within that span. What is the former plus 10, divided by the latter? 3422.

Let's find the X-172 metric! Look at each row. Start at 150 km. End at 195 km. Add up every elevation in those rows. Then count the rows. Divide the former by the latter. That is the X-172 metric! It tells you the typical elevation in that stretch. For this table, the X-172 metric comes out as 15.6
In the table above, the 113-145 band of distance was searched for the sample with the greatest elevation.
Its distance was 116.5 km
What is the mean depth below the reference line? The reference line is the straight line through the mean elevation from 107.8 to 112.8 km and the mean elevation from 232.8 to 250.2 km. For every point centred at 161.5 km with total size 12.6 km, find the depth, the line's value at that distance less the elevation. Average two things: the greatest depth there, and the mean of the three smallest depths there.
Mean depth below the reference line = 2.8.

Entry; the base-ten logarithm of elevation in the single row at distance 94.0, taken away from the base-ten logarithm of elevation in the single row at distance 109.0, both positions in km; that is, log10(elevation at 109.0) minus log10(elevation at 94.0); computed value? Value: 0.04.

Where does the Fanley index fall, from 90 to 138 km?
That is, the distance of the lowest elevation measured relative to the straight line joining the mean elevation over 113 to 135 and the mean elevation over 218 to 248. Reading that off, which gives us 91.5 km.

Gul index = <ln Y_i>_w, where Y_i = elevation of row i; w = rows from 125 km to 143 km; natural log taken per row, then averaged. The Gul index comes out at 2.98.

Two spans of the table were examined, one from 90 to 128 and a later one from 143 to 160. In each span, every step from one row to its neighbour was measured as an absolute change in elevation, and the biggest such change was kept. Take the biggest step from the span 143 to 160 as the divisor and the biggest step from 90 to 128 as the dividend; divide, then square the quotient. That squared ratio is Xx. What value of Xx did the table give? 1.4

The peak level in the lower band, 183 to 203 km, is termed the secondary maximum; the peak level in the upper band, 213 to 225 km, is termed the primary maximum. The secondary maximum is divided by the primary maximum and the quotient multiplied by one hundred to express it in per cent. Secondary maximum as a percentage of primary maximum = 99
